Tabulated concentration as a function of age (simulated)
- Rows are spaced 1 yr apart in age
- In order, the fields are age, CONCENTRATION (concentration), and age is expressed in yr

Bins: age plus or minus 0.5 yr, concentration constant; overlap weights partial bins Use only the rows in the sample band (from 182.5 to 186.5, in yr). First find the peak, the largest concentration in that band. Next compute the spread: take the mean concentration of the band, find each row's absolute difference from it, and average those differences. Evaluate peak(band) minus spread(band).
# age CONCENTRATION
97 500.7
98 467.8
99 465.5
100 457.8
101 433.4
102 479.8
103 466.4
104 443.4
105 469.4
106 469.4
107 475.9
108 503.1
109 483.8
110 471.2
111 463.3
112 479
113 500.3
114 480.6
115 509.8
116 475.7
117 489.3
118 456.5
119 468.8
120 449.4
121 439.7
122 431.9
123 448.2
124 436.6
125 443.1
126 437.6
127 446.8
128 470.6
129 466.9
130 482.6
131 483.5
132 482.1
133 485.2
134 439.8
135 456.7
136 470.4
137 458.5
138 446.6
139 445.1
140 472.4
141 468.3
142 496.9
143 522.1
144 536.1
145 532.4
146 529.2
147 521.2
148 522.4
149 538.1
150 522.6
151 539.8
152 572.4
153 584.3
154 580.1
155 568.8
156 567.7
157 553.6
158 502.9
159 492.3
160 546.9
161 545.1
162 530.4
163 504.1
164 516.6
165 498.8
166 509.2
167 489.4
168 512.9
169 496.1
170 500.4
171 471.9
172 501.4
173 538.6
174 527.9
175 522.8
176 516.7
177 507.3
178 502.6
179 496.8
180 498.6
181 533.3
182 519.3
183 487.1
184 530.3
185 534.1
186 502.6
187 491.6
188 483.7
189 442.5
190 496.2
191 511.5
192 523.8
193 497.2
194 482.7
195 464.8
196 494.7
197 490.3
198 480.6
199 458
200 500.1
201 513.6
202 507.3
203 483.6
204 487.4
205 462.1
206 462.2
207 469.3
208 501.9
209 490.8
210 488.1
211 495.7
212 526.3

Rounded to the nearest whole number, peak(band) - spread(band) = 515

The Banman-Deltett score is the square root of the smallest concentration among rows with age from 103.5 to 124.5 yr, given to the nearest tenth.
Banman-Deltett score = 20.8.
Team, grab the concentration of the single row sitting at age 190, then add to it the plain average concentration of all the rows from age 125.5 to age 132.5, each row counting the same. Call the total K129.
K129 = 963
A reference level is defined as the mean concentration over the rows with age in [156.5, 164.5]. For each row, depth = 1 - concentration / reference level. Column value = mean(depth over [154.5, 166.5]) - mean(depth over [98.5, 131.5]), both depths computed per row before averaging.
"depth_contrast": -0.12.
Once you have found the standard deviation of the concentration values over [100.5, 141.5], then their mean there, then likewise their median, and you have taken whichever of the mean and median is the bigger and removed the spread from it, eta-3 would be 449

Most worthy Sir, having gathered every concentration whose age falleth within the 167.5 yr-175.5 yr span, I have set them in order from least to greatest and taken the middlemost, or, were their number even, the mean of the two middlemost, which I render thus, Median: 507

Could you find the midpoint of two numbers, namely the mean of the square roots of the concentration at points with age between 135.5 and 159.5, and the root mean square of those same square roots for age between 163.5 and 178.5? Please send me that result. 22.6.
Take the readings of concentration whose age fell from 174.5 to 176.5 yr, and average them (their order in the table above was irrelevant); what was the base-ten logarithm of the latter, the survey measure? 2.72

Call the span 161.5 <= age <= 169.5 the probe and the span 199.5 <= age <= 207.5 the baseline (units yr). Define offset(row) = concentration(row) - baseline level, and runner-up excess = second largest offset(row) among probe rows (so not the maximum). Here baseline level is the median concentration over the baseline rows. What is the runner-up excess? 31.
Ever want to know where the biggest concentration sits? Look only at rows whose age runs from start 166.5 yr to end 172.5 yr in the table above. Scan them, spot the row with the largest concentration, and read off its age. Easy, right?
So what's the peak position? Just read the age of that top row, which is 168 yr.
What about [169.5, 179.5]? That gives 173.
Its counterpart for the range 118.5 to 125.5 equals 119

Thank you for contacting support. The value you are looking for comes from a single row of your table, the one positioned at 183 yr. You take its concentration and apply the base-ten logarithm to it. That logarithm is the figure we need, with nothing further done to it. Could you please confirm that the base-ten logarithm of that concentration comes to 2.69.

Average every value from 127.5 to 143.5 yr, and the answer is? 472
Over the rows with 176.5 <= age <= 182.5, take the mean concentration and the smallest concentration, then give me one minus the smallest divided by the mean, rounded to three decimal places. 0.025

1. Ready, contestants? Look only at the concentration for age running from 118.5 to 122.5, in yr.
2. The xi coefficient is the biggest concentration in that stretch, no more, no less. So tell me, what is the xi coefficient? 468.8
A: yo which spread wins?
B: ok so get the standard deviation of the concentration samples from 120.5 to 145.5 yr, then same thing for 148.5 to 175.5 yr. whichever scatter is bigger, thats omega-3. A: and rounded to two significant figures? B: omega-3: 30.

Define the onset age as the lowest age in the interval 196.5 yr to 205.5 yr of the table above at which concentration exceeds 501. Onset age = 201 yr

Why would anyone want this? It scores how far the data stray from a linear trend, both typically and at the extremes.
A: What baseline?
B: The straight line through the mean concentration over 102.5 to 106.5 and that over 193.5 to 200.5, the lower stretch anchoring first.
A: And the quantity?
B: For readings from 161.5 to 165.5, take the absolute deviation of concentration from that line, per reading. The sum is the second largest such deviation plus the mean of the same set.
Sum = 80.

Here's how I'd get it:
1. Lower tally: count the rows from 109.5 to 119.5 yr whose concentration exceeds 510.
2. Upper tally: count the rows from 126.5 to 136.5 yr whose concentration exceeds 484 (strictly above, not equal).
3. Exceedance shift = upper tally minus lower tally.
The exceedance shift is 1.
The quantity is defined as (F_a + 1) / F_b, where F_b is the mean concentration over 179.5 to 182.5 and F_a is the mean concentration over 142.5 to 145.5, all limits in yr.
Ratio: 1.03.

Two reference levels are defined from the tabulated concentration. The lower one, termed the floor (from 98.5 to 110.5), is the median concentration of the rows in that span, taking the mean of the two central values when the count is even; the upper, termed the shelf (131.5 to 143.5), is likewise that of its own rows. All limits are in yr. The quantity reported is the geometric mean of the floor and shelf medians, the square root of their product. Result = 469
